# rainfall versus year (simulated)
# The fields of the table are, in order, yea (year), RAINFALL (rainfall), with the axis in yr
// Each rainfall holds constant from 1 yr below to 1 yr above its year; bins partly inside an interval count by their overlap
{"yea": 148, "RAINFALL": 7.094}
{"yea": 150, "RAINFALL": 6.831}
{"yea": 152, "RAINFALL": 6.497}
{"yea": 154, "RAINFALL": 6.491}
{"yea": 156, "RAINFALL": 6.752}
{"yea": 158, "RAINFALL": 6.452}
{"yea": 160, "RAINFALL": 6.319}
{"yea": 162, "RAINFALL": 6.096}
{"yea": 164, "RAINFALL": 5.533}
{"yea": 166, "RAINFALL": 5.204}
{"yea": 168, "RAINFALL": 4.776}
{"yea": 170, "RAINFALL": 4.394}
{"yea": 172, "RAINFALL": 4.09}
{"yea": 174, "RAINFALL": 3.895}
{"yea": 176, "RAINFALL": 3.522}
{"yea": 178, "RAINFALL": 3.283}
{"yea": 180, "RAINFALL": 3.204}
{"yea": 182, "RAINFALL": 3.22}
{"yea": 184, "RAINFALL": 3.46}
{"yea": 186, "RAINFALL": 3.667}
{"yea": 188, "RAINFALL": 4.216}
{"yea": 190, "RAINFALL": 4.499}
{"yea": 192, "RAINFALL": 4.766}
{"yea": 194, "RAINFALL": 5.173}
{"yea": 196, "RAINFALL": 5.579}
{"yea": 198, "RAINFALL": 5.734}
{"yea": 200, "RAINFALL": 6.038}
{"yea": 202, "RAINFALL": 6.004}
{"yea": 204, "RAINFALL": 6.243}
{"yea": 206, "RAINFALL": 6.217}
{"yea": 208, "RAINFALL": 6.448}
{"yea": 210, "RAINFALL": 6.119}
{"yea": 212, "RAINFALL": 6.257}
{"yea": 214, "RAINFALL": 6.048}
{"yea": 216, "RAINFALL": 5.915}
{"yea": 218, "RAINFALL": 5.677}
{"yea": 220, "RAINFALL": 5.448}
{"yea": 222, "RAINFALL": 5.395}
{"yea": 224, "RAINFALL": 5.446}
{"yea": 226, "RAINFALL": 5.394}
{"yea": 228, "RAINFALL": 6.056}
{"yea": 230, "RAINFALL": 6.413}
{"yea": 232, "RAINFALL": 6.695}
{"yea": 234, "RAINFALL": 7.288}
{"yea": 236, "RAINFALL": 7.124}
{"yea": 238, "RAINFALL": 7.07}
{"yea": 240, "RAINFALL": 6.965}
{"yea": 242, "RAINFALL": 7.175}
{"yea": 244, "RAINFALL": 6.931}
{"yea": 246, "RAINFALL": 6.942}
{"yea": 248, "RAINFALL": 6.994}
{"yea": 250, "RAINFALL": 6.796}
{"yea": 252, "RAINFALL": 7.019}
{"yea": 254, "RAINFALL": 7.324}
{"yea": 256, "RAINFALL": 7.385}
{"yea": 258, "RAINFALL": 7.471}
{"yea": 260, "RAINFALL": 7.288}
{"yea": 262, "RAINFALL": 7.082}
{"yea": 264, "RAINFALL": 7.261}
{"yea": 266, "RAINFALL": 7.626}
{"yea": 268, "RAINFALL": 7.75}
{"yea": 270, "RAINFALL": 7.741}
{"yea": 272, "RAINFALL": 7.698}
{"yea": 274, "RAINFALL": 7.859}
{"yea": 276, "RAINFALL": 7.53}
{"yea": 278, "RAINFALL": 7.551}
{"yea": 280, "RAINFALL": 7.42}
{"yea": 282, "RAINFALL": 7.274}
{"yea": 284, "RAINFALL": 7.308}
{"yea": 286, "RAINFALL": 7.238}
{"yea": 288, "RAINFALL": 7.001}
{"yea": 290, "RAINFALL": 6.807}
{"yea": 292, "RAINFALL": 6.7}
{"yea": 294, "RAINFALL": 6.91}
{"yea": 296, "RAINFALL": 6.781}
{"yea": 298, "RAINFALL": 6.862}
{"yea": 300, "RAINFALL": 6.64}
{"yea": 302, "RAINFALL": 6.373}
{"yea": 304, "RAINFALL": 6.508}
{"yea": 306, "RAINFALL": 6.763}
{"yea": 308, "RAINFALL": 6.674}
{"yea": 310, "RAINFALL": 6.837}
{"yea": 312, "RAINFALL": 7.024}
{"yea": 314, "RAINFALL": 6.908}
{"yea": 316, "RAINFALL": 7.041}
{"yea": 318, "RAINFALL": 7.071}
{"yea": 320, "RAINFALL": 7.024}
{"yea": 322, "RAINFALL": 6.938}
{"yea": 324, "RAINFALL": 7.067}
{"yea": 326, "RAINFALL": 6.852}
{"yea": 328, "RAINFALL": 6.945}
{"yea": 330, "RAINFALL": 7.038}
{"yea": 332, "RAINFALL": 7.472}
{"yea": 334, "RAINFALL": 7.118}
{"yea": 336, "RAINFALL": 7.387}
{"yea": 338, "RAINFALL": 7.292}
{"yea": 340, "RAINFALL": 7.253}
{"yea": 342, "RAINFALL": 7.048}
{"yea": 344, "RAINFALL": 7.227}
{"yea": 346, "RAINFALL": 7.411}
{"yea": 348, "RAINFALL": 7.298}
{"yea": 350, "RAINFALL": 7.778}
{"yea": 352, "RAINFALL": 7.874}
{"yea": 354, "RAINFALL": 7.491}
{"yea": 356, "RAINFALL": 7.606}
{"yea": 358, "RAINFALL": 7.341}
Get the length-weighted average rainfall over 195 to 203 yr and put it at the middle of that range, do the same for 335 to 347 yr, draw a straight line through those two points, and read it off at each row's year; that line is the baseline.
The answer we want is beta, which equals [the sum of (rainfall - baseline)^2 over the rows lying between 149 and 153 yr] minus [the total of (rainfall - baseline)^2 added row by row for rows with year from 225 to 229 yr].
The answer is 3.0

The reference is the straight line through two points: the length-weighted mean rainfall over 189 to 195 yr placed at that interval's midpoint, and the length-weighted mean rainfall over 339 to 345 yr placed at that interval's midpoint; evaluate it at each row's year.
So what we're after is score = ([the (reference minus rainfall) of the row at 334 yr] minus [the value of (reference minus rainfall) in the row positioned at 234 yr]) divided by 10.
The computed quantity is 0.17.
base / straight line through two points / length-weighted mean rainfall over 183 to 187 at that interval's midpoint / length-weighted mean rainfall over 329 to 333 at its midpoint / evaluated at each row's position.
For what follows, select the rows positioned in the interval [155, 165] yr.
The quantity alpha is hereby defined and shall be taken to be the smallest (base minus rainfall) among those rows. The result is -3.92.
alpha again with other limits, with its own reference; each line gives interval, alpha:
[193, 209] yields -2.30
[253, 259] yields -2.06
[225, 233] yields -1.94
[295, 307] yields -0.44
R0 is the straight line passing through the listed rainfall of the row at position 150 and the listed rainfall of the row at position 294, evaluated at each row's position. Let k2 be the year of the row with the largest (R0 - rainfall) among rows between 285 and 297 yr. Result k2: 292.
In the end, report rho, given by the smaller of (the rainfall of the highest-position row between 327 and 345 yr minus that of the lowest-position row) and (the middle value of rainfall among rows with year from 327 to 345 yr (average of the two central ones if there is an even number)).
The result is 0.3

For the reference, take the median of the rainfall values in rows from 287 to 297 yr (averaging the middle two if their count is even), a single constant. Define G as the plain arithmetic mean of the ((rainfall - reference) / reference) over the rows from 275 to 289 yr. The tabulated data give 0.08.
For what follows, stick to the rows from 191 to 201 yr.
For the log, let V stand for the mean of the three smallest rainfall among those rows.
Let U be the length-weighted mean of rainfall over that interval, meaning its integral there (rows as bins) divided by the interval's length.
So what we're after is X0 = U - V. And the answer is 0.29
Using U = 5.5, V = 5.2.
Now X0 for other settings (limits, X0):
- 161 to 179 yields 0.97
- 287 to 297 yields 0.08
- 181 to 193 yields 0.52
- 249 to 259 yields 0.15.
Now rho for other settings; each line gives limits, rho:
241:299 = -0.3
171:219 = 1.6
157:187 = -2.8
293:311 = -0.1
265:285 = -0.3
